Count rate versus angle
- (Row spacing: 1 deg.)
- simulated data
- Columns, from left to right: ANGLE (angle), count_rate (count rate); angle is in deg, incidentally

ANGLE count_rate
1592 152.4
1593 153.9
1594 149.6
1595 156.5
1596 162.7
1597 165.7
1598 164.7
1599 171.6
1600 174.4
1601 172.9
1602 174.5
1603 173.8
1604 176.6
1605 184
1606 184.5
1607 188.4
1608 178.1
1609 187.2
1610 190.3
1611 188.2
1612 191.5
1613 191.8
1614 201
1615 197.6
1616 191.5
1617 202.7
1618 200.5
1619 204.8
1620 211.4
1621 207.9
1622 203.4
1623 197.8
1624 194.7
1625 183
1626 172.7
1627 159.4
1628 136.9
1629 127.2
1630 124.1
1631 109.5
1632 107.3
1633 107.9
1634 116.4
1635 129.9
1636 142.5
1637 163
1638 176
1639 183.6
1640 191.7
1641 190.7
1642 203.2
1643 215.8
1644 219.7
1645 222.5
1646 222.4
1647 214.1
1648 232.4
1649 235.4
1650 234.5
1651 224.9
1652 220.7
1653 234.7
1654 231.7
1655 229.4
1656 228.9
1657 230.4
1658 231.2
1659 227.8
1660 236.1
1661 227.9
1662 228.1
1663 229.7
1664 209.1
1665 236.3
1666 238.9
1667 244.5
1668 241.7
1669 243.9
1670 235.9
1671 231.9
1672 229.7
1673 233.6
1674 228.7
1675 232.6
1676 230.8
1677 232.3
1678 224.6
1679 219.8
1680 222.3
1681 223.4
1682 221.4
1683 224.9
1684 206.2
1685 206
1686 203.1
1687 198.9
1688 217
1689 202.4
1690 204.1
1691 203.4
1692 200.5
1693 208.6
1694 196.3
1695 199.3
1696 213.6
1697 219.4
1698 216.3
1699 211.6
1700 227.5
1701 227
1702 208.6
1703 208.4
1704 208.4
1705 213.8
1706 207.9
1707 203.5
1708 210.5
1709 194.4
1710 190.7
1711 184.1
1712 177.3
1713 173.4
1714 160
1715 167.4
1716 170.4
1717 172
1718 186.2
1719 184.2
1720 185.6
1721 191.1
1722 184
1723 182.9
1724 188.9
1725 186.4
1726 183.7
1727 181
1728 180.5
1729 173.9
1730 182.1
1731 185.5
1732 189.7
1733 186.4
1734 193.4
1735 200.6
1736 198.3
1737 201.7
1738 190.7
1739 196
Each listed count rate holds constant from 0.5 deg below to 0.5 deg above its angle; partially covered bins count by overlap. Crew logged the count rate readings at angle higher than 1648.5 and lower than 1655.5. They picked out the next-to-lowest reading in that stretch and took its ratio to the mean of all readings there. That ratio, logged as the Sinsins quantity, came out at 0.977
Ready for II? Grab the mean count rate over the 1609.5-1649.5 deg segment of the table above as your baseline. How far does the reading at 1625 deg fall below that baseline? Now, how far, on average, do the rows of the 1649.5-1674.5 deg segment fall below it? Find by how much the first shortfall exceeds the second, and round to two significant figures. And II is 49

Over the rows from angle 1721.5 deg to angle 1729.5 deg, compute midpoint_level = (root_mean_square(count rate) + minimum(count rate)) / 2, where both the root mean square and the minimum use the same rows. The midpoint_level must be 178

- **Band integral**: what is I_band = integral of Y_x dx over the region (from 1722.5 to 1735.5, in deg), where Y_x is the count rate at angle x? 2415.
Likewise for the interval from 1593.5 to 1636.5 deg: 7357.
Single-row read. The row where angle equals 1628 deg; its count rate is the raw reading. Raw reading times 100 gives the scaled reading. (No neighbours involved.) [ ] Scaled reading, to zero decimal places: 13690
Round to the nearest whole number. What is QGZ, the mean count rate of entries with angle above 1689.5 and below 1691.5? 204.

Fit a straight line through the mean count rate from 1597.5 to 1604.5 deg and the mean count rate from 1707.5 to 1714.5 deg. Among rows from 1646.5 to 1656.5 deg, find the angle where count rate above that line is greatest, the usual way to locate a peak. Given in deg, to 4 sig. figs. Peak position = 1649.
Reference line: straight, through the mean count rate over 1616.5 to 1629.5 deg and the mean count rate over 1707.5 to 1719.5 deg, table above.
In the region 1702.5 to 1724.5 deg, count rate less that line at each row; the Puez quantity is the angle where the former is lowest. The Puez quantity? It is 1714 deg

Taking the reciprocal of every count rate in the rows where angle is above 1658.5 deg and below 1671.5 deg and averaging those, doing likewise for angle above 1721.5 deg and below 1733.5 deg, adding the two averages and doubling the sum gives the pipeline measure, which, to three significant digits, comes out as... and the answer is 0.0195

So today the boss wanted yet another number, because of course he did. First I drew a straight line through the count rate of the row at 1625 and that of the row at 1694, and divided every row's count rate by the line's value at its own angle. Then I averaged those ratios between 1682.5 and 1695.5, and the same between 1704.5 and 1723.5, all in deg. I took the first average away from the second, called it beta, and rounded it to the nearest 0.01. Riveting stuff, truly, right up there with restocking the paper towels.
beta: -0.12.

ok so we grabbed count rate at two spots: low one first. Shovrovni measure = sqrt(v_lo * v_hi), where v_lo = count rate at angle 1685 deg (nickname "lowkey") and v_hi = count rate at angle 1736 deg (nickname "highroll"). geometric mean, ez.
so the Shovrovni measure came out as 202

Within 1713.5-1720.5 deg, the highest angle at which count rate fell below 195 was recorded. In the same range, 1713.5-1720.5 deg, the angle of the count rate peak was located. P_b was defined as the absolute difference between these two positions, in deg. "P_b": 2 deg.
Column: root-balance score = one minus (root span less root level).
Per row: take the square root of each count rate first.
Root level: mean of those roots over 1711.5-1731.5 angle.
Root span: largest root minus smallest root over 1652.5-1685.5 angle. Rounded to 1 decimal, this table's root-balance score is 13.1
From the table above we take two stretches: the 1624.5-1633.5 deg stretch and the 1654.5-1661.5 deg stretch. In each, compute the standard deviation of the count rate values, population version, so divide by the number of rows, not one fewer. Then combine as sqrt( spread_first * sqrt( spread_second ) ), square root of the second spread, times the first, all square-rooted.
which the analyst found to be 6.6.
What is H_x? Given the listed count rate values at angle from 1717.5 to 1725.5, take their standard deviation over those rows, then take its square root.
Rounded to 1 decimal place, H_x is 1.6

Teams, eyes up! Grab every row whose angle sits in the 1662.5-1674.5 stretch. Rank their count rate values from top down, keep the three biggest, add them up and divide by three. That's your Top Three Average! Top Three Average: 243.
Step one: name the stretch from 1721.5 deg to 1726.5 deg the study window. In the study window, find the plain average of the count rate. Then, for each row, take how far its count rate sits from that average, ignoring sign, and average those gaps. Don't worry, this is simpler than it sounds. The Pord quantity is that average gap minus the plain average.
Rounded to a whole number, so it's -183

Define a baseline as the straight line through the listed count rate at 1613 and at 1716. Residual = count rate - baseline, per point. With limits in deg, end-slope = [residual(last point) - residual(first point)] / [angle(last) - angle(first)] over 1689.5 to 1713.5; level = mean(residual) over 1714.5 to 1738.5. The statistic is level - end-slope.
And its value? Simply 18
